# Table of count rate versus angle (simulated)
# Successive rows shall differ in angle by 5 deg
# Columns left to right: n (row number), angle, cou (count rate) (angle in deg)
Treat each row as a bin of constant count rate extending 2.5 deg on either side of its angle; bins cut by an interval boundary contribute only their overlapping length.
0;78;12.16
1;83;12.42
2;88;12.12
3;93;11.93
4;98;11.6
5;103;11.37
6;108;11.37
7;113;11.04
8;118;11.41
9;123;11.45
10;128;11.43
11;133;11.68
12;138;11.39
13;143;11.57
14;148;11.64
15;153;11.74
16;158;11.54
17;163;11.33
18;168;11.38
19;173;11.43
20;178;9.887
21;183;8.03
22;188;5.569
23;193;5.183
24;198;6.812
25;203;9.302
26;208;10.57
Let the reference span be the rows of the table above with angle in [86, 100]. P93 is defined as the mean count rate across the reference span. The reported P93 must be 11.9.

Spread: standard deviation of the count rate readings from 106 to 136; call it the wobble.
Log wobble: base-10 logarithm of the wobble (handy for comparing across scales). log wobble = -0.7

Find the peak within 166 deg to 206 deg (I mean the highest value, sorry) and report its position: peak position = 173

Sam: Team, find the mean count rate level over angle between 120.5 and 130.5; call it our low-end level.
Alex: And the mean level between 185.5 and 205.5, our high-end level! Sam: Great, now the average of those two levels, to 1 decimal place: 9.1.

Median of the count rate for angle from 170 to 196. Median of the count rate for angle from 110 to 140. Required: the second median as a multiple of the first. 1.4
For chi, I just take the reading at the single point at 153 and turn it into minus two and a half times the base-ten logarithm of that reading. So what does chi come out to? -2.67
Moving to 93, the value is -2.69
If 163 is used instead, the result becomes -2.64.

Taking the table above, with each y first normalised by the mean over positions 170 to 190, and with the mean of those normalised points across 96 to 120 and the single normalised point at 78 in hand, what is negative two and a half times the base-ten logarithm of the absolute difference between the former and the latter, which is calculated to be 2.6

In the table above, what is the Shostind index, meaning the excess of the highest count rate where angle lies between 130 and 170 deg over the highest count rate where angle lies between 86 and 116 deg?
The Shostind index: -0.4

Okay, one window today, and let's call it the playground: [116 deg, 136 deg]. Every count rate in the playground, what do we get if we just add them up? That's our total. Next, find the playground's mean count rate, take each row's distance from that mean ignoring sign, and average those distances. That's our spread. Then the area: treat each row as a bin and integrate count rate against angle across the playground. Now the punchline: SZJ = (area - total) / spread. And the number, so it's 1961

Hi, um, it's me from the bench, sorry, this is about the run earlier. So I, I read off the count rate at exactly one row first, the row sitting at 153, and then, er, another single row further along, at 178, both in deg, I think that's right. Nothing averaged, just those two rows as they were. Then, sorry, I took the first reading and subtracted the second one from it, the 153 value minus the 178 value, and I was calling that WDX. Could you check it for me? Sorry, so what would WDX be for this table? 1.9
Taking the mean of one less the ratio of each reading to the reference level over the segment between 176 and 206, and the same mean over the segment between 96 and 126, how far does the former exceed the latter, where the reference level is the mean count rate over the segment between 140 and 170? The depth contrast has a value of 0.34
